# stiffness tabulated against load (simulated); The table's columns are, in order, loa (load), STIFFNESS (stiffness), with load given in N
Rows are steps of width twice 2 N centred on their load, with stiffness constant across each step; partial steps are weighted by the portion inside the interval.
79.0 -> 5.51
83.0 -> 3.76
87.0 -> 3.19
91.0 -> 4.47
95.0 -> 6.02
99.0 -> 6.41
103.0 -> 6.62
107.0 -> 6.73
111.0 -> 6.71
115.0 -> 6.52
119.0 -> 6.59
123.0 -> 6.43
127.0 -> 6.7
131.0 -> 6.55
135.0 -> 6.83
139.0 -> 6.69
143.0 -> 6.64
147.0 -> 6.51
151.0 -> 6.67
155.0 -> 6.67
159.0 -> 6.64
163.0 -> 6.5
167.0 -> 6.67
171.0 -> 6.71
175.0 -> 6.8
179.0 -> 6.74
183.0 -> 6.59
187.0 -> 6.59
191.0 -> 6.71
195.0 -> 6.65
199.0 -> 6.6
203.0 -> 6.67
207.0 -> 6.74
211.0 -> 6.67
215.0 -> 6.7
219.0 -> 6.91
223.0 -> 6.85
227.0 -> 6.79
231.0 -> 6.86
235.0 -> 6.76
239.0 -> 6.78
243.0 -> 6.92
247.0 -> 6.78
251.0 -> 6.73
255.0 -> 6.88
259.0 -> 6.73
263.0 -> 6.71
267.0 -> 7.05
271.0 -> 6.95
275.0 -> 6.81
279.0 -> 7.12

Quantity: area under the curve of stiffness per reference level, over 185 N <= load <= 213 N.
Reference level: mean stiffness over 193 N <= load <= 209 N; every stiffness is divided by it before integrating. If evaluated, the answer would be 28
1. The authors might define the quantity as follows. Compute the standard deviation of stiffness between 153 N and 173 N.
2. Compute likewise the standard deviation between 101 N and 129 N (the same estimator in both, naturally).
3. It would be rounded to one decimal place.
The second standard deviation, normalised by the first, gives 1.4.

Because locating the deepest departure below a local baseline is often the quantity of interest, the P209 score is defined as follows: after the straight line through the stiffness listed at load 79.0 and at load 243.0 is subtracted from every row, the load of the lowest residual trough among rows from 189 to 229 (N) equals 227.0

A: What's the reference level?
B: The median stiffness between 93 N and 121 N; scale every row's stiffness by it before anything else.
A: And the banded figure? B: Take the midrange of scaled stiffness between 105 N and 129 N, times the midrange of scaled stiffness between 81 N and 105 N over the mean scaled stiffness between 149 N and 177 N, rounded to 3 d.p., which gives 0.735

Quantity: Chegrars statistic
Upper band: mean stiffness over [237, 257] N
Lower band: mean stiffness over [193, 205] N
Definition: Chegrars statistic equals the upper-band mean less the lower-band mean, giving 0.2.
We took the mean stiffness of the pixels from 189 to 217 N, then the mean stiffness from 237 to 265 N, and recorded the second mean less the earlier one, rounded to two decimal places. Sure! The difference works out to 0.11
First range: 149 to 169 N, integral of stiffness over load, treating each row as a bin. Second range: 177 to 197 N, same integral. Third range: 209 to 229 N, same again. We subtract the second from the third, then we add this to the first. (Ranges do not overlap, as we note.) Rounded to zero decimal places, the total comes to 135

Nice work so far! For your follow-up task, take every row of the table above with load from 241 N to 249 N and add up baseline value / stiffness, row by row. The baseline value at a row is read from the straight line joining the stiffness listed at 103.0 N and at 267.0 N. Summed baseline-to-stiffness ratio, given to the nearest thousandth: 2.042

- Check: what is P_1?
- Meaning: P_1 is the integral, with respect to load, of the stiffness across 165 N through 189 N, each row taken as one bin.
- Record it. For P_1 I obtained 160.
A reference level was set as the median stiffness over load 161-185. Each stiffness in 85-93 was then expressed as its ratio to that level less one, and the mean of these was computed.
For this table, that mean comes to -0.428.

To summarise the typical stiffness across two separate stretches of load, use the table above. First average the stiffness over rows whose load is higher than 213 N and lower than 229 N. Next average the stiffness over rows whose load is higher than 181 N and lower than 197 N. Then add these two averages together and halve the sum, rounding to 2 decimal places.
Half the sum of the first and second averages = 6.72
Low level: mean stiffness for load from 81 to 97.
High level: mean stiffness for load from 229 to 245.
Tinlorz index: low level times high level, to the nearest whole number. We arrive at 30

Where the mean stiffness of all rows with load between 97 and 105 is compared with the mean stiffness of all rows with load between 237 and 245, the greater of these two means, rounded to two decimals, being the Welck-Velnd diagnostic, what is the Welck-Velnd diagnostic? 6.85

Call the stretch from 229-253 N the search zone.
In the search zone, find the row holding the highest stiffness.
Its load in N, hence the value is 243.0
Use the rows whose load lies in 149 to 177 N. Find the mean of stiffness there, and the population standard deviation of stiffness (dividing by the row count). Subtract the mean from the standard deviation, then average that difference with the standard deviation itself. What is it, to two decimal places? -3.25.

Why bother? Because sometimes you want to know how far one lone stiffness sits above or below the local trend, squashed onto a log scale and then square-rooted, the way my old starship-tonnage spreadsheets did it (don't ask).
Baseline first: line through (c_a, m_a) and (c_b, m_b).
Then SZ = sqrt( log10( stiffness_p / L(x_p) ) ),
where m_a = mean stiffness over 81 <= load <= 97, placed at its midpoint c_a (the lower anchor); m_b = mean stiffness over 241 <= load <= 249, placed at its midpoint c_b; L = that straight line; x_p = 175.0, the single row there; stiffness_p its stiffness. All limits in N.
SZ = 0.27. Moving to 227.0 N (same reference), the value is 0.12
